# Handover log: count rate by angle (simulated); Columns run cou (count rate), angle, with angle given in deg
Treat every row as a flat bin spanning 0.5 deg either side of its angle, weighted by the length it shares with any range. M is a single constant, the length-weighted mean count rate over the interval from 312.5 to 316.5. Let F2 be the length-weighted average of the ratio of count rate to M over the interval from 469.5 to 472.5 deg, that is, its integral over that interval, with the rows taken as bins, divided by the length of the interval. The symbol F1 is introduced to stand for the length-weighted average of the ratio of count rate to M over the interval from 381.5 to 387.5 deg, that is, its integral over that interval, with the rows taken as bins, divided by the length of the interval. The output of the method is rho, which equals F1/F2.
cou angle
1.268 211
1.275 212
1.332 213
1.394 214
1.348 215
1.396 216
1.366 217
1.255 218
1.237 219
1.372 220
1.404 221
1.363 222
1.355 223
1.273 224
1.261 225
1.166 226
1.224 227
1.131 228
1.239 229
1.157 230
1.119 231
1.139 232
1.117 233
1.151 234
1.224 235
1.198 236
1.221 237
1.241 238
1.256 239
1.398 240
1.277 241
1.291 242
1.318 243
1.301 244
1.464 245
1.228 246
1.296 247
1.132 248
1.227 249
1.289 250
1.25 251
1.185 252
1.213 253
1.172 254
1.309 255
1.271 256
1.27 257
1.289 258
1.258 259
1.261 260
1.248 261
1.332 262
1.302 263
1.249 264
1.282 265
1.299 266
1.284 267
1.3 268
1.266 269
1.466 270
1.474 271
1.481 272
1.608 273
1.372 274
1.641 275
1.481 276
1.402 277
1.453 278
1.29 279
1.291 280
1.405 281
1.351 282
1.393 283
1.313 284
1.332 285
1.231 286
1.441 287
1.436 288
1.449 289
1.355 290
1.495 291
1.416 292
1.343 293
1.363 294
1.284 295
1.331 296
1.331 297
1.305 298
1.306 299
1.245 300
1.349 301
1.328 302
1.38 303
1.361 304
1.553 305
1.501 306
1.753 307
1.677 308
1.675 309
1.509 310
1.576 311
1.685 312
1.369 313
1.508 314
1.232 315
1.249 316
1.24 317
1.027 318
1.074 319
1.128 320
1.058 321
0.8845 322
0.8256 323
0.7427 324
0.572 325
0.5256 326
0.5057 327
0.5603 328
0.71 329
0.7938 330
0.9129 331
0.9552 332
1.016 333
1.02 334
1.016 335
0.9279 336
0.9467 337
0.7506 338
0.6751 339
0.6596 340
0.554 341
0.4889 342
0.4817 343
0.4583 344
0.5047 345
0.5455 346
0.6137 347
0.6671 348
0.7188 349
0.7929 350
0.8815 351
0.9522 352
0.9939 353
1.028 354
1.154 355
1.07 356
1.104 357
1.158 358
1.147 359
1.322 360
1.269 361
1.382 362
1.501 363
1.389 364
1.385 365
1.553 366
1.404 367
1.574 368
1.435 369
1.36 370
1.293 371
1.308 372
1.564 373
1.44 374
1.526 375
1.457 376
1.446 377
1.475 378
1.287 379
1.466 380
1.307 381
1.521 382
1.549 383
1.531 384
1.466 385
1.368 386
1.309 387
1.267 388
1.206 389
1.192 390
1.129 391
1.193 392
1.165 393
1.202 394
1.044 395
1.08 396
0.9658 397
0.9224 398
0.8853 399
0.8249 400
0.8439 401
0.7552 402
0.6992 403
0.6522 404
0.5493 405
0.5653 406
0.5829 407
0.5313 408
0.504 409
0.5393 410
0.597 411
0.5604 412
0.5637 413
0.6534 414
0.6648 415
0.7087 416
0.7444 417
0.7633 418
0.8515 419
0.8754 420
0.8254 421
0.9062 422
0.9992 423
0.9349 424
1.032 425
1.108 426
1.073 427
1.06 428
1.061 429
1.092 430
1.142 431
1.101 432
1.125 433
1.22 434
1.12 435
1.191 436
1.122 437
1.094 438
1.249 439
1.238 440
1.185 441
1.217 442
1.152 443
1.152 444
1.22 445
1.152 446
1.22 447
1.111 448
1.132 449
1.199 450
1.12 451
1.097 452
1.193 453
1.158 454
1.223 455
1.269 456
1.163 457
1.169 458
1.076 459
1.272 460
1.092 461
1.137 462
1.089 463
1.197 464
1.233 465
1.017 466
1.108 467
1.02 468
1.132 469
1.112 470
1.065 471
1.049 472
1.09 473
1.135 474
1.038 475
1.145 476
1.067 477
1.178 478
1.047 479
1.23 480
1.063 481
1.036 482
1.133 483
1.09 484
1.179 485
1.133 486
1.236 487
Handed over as 1.4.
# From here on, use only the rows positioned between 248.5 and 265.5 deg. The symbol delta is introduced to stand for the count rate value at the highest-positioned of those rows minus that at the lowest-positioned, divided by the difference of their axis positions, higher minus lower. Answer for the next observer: 0.0034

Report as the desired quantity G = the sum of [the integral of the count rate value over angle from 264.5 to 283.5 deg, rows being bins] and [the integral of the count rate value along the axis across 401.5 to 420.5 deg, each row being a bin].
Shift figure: 39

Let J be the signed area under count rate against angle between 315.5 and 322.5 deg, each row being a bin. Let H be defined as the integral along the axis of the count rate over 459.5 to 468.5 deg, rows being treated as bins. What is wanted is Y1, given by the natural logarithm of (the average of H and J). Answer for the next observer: 2.19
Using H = 10.2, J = 8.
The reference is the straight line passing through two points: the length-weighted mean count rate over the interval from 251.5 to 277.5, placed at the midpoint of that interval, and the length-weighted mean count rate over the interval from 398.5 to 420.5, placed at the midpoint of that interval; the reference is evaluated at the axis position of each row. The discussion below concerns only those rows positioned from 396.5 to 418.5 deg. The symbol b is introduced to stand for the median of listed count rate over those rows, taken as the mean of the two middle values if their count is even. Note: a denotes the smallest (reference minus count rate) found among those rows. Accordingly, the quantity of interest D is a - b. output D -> -0.9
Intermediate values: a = -0.23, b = 0.7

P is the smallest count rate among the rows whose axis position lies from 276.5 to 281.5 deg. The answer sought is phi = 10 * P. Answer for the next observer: 12.9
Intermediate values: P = 1.29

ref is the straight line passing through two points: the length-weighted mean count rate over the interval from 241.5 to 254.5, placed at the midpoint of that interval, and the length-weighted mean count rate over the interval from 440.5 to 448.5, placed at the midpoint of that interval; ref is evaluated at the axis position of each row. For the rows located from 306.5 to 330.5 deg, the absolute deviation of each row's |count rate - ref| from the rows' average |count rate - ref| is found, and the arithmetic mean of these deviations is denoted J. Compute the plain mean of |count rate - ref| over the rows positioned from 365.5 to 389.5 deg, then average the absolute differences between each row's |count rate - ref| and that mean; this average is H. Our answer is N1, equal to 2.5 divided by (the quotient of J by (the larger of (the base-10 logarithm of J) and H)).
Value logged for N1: 1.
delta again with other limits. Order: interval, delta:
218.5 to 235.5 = -0.0008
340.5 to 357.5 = 0.0344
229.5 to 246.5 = 0.0044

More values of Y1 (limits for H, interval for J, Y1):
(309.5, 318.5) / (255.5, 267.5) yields 2.63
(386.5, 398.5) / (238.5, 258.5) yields 2.97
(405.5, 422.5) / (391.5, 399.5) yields 2.30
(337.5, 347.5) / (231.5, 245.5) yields 2.46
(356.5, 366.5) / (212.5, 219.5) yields 2.42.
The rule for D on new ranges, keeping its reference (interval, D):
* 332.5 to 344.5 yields -0.7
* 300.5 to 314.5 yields -2.1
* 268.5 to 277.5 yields -1.8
